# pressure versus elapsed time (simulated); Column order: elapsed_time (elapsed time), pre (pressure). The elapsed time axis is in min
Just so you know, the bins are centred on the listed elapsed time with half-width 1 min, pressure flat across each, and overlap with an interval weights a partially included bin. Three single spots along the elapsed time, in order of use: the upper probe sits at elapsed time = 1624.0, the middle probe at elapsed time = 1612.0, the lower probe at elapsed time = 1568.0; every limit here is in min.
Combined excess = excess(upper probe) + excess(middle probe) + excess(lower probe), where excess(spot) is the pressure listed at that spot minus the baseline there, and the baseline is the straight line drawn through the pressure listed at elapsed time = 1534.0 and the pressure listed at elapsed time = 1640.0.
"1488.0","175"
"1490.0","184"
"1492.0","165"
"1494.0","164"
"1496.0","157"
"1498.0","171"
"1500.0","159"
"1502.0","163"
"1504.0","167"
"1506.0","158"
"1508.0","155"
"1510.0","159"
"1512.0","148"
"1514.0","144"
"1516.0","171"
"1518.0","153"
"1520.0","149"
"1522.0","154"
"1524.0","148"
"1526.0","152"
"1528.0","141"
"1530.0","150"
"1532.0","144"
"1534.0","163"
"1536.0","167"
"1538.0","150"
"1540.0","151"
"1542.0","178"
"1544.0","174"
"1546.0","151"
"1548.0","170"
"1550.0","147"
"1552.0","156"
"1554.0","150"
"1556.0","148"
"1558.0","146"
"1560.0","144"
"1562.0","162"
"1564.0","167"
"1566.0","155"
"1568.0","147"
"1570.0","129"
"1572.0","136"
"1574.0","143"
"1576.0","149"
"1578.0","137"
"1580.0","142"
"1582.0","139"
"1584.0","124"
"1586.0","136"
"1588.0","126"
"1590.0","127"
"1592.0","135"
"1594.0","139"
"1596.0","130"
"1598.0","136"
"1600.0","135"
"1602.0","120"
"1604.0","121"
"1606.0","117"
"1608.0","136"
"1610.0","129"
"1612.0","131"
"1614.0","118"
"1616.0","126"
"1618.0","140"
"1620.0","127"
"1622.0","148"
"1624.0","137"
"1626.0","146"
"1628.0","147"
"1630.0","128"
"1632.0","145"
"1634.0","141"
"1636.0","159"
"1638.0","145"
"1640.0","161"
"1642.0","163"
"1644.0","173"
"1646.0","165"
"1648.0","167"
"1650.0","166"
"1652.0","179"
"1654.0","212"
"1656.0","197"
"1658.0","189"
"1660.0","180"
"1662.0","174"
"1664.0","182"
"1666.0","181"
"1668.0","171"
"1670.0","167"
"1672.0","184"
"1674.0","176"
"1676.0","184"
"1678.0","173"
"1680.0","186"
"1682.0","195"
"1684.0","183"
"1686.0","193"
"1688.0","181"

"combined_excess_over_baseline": -70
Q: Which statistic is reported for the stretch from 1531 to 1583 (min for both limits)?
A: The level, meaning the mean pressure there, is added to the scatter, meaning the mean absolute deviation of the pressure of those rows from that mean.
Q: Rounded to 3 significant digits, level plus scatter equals 161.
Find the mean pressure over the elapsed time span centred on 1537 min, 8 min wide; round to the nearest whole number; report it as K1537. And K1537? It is 158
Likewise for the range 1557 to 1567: 155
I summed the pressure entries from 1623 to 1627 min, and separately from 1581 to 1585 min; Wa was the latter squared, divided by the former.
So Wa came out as 244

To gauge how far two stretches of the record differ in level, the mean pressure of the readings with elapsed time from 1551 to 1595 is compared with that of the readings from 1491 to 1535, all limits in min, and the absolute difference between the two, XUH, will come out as 14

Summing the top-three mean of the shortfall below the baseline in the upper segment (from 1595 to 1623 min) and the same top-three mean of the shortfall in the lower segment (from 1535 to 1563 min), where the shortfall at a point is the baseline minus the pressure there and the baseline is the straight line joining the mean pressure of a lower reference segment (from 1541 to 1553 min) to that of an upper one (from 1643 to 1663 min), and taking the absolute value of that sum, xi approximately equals 73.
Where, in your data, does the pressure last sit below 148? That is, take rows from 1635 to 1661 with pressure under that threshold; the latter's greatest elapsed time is 1638.0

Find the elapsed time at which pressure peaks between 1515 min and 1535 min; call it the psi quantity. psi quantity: 1516.0 min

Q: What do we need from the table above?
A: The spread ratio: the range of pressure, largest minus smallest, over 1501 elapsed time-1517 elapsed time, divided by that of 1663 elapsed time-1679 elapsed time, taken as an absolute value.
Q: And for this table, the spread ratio 1.6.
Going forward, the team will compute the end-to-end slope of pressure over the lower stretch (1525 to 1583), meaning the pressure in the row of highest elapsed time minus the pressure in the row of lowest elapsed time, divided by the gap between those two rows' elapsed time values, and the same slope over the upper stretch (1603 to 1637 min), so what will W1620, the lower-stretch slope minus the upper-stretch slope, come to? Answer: -1.42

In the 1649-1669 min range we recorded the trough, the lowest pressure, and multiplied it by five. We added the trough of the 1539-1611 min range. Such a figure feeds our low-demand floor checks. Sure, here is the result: 947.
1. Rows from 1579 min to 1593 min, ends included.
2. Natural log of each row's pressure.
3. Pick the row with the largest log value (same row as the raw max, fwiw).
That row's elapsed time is 1580.0 min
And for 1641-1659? 1654.0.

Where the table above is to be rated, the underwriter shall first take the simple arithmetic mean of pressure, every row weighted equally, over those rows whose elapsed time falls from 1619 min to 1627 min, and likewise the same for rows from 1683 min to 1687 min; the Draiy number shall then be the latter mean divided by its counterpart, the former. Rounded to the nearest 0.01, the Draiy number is 1.35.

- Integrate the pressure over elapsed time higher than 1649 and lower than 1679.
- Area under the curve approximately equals 5430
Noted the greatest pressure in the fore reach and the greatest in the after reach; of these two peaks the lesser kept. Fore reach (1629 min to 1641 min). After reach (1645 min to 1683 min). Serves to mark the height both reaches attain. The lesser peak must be 161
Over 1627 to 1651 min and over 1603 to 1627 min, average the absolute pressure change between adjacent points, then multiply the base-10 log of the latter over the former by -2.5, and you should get -0.09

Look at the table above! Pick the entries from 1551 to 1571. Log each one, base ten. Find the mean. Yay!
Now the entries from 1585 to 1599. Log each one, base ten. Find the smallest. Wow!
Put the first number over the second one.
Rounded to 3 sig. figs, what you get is 1.04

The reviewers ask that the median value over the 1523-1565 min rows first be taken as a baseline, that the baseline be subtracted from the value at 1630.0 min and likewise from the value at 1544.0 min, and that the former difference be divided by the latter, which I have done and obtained -1.0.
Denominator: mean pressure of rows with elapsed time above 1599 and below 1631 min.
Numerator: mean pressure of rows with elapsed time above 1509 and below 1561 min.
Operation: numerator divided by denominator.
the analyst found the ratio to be 1.17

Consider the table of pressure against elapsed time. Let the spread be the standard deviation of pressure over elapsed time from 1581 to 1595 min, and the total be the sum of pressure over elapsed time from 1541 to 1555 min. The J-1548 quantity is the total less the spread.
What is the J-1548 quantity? 1120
